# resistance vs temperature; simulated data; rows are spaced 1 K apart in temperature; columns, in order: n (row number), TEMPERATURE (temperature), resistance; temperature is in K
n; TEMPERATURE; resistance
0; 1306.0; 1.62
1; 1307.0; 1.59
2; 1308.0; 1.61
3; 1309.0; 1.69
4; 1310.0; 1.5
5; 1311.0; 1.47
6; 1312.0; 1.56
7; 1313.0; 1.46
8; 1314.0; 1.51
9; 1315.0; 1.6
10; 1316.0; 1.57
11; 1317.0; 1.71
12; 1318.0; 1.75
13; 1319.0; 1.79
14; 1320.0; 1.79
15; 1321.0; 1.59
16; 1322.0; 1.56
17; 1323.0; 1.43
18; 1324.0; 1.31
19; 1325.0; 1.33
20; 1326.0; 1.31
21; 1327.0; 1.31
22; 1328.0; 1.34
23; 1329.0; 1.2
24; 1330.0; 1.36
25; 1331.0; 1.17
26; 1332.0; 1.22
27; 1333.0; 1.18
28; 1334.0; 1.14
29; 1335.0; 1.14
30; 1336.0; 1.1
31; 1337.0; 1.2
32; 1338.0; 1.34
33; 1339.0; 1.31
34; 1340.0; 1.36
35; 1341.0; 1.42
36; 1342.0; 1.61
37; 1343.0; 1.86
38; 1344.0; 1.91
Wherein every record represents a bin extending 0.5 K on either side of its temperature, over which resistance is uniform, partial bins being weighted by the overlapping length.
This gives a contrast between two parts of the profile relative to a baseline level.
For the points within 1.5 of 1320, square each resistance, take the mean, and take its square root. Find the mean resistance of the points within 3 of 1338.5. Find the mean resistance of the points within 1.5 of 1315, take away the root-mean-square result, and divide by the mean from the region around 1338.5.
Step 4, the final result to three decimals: -0.129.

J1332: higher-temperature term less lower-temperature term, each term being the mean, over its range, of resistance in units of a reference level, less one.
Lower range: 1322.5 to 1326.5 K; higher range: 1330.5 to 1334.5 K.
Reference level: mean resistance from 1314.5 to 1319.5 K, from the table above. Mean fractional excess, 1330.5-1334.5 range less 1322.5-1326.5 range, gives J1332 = -0.10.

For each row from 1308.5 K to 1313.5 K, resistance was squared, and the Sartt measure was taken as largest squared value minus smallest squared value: 0.7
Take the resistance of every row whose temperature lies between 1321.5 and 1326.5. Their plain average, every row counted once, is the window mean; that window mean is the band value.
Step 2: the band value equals 1.39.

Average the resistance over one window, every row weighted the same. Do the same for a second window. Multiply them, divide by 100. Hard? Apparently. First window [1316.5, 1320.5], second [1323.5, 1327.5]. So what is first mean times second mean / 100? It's 0.0231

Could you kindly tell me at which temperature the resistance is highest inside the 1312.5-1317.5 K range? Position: 1317.0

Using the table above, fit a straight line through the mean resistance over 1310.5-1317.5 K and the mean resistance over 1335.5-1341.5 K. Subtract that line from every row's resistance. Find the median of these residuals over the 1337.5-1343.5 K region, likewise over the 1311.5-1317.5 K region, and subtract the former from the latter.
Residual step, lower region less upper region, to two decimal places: -0.11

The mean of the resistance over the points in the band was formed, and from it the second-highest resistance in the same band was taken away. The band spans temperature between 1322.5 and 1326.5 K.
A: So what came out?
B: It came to 0.015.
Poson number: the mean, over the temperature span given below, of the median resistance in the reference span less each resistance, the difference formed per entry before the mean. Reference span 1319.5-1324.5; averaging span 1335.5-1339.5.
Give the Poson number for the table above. 0.3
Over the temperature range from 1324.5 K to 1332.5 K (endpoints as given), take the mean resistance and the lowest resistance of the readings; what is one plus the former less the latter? 1.11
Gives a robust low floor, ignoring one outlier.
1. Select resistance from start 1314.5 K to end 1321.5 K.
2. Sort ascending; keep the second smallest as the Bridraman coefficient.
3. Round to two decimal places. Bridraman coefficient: 1.59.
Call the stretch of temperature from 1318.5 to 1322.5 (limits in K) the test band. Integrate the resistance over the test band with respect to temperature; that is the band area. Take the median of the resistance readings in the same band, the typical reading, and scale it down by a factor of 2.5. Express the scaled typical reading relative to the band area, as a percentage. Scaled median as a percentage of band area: 10.0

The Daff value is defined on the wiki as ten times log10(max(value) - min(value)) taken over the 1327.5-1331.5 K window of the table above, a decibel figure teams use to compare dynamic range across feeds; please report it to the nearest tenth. -7.2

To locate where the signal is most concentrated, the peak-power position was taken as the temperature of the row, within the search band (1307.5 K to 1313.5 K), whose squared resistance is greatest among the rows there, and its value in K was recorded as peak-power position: 1309.0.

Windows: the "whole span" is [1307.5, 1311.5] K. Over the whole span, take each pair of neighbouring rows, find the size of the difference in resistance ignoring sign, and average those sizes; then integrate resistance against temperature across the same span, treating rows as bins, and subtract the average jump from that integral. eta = 6.2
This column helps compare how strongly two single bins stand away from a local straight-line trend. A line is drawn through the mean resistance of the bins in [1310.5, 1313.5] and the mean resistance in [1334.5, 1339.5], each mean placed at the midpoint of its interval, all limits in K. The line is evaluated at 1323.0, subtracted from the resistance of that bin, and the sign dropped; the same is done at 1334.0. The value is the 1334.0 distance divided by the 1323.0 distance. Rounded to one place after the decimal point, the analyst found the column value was 2.0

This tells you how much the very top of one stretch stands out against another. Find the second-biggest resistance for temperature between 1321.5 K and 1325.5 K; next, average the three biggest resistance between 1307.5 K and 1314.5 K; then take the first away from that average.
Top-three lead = 0.19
